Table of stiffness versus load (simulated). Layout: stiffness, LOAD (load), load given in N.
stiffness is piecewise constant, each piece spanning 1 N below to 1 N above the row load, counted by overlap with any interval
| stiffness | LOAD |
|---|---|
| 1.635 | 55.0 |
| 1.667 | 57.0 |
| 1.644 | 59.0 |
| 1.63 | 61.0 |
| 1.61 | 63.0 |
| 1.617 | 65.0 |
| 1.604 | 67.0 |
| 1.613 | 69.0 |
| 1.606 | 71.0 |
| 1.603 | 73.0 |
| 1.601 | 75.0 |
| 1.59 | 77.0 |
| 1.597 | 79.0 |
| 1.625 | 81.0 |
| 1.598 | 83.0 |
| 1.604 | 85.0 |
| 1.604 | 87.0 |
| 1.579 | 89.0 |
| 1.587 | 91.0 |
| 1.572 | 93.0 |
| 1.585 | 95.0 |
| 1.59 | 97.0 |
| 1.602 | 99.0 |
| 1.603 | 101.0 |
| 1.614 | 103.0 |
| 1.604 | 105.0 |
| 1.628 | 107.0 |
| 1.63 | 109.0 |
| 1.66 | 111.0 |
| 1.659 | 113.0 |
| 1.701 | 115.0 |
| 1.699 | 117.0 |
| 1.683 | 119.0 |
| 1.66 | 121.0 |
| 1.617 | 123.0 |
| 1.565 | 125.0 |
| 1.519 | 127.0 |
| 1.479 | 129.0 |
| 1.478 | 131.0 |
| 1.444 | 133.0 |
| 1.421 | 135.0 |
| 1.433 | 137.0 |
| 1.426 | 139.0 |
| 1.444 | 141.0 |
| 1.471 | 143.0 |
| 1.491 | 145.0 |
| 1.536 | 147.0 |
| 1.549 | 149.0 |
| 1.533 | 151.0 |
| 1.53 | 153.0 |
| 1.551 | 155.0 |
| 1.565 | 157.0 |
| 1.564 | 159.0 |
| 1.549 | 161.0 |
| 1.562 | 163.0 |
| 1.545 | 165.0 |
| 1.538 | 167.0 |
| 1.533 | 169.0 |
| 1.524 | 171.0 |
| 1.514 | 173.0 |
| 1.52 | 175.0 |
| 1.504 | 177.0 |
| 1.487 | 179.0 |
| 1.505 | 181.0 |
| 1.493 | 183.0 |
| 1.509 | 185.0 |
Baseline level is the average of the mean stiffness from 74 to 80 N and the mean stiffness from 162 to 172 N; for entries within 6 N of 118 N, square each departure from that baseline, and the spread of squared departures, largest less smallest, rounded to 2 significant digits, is 0.015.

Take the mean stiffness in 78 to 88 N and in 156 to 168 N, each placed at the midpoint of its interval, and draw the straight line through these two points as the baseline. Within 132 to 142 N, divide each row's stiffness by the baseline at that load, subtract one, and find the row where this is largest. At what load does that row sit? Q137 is 141.0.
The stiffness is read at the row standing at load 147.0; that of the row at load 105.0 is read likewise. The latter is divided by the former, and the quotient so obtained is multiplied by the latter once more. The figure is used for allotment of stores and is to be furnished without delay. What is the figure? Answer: 1.68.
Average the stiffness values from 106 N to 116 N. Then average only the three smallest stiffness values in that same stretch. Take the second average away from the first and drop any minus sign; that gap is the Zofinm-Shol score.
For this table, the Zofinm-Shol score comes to 0.017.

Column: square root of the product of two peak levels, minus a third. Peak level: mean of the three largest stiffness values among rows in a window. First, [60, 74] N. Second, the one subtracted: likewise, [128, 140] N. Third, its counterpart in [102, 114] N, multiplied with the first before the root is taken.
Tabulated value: 0.17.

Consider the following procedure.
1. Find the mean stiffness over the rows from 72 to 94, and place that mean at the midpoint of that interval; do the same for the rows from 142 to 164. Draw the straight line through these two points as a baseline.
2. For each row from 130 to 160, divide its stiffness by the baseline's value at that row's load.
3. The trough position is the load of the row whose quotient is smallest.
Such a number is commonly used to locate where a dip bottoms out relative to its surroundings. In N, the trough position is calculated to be 135.0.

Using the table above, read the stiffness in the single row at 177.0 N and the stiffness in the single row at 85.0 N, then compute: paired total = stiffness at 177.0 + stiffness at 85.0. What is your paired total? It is 3.11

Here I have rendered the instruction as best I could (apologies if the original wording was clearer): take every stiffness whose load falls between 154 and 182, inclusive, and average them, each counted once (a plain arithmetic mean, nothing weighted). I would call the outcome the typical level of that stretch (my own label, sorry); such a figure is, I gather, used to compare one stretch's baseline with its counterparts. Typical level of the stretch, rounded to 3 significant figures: 1.53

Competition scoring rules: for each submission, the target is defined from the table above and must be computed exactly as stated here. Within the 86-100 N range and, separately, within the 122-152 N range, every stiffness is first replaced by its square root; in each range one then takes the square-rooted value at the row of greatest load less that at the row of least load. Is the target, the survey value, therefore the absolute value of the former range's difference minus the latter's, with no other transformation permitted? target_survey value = 0.033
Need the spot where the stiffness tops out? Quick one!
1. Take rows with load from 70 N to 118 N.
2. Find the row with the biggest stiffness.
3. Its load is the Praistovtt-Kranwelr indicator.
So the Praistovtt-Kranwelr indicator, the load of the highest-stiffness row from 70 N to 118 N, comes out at 115.0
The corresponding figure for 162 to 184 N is 163.0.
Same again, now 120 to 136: 121.0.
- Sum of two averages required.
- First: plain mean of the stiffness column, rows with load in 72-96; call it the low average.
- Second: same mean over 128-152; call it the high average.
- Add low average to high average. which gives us 3.07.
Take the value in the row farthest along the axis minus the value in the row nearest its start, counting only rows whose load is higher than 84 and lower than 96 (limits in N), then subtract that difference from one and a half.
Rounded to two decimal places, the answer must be 1.52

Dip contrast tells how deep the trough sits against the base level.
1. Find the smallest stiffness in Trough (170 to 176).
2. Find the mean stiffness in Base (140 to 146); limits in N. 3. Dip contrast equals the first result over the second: 1.03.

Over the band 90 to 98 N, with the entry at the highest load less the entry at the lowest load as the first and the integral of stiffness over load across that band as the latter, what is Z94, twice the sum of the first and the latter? 25.3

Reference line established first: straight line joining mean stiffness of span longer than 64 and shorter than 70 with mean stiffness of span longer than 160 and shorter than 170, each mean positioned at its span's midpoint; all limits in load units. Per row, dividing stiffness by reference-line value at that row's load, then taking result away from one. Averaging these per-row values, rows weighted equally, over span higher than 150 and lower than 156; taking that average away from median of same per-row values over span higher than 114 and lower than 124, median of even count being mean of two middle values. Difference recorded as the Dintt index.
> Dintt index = -0.078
